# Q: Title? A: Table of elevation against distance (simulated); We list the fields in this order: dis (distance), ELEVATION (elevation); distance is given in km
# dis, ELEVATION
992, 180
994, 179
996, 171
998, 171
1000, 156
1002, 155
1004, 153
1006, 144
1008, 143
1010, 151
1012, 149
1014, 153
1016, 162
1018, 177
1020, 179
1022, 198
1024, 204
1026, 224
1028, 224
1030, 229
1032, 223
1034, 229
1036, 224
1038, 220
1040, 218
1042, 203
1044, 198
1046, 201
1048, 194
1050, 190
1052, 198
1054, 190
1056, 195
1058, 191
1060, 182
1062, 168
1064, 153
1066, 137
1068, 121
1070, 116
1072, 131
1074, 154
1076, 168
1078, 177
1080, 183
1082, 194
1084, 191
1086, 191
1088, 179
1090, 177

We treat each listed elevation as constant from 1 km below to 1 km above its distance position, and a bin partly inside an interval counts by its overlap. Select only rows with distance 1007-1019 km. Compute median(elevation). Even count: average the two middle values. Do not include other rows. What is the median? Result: 152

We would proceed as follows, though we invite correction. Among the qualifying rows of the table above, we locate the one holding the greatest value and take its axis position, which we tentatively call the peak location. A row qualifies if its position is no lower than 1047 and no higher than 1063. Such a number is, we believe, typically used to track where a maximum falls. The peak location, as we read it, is 1052 km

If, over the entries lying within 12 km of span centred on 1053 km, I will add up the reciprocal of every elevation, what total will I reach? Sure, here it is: 0.0311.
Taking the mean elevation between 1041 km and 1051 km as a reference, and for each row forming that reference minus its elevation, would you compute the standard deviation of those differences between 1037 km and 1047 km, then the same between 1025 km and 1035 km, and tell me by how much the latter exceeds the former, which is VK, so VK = -7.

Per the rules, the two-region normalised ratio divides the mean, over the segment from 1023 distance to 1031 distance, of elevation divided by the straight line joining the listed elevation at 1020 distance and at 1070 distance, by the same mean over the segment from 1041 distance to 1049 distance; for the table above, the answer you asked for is 0.96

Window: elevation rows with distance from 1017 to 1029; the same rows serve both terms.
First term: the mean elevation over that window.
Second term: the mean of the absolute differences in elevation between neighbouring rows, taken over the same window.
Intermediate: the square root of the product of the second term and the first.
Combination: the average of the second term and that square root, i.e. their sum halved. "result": 26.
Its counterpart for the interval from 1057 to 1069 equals 31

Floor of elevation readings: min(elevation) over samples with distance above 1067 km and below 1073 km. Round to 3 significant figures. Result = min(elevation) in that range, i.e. 116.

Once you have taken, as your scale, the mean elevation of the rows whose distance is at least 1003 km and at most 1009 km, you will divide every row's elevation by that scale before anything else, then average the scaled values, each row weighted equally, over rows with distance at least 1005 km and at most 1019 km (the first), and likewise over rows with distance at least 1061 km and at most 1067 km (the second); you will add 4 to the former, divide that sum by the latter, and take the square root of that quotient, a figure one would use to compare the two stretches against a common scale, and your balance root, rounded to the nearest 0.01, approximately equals 2.20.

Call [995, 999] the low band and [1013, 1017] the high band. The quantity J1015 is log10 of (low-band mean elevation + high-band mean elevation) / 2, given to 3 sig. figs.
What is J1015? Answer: 2.22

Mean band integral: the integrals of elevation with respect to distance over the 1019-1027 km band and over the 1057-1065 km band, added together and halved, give 1499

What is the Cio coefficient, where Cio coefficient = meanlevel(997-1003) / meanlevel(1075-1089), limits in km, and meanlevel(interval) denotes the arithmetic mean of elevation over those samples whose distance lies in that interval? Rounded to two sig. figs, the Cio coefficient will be 0.88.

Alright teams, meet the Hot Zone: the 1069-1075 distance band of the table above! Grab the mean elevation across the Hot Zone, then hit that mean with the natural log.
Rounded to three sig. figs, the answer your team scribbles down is 4.90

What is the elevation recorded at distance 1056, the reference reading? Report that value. 195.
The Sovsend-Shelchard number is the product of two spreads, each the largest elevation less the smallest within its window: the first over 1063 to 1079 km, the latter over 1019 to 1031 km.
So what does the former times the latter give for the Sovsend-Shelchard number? 3050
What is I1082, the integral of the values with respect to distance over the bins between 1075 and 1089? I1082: 2566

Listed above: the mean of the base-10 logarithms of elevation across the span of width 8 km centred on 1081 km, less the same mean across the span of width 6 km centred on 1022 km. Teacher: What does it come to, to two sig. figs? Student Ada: -0.017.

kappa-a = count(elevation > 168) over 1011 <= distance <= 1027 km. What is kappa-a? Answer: 5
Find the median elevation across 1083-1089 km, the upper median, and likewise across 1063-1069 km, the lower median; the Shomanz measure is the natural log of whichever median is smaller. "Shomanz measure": 4.92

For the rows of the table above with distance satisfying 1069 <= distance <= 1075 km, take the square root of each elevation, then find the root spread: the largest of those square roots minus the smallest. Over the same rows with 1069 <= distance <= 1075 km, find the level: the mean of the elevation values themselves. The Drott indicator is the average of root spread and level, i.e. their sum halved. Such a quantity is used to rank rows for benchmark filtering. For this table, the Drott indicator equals 68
